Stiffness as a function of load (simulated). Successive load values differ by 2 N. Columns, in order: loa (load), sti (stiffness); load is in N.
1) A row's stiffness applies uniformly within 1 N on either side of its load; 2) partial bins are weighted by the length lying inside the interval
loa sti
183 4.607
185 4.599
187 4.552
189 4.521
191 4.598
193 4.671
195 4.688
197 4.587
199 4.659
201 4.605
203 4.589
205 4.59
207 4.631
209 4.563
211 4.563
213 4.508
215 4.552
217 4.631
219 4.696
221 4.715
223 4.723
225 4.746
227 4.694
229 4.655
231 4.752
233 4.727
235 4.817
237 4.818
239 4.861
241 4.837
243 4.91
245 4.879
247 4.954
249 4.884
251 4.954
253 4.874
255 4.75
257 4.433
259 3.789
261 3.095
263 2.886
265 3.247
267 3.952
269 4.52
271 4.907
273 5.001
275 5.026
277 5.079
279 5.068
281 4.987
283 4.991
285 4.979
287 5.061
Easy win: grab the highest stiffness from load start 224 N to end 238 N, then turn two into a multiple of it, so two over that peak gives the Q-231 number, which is 0.415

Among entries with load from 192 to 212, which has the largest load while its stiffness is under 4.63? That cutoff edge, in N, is 211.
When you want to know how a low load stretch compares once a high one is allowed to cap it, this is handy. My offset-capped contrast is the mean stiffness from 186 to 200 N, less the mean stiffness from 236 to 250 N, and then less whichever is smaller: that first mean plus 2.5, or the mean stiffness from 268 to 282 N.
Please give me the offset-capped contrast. -5.2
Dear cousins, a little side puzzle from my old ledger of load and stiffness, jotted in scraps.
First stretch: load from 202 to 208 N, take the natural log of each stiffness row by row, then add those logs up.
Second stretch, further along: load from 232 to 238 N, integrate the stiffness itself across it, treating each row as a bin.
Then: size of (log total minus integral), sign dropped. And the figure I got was 24.1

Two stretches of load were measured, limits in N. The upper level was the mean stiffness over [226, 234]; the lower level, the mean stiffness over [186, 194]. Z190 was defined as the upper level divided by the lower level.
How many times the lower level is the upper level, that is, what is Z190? 1.03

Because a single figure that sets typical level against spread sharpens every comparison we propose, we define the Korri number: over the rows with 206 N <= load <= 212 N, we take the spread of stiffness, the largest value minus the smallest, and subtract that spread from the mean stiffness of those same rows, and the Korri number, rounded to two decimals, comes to 4.52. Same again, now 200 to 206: 4.58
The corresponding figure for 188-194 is 4.45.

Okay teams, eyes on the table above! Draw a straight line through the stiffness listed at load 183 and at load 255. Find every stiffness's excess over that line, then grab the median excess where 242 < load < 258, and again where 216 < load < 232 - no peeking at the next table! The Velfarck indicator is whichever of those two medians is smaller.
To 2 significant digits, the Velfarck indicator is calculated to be 0.025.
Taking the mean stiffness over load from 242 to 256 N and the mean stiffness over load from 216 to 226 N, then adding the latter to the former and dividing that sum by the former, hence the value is 1.96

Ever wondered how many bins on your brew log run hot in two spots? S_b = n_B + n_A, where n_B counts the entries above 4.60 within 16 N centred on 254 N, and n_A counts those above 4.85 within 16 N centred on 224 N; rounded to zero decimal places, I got 5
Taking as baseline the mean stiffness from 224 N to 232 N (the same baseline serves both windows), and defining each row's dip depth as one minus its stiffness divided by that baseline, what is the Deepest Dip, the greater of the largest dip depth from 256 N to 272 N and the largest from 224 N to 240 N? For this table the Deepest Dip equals 0.39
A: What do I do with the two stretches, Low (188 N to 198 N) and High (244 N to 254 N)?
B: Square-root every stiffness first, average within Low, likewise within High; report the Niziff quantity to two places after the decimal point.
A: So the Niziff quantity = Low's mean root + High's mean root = 4.36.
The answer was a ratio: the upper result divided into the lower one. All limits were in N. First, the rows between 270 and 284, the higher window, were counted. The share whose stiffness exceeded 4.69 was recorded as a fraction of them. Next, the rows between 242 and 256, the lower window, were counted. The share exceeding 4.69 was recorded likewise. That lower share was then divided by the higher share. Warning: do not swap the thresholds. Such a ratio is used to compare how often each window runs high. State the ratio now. 1.0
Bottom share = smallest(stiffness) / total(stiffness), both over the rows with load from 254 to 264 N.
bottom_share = 0.15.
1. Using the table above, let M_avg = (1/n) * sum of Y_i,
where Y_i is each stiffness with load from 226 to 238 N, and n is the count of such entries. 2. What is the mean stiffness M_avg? 4.74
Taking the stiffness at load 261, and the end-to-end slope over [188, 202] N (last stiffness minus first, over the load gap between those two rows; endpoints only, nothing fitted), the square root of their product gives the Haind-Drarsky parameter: 0.15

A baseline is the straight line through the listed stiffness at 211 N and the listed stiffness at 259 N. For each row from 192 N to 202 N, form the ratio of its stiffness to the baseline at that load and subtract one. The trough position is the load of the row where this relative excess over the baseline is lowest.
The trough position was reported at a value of 197 N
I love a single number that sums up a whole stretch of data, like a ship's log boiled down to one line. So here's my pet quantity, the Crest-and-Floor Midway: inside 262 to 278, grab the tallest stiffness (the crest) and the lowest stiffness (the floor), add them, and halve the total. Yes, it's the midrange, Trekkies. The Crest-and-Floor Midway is 4.0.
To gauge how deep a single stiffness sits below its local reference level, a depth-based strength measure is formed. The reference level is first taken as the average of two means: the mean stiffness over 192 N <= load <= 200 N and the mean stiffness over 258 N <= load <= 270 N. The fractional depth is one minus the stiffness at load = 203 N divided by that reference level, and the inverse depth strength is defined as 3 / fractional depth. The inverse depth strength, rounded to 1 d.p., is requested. -26.1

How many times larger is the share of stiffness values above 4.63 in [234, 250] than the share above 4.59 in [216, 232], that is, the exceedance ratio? 1.0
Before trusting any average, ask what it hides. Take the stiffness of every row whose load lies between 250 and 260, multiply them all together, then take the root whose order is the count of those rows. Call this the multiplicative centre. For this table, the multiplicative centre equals 4.54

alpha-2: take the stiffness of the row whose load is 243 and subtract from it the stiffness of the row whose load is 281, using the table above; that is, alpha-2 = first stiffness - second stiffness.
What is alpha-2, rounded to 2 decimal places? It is -0.08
